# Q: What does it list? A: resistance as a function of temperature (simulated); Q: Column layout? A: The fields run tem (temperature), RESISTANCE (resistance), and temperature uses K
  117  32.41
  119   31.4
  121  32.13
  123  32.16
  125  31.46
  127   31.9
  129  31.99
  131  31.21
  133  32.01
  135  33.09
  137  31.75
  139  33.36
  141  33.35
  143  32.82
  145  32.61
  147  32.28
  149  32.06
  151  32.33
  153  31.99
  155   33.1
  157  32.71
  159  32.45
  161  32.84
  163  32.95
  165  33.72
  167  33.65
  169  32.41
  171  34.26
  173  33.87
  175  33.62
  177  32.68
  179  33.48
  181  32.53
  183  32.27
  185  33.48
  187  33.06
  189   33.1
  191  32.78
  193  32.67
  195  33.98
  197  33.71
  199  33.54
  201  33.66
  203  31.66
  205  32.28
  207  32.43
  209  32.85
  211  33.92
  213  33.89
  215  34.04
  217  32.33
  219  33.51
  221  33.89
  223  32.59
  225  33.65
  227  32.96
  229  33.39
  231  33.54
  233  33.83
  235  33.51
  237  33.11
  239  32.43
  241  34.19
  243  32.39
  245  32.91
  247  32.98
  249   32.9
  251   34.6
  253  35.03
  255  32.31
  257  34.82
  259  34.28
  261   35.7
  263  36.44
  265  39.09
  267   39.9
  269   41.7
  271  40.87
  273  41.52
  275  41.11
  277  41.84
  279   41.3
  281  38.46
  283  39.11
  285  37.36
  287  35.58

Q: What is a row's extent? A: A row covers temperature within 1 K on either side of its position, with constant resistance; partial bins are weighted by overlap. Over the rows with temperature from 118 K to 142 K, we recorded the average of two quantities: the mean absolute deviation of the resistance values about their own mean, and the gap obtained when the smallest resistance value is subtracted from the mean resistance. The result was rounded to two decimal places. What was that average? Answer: 0.75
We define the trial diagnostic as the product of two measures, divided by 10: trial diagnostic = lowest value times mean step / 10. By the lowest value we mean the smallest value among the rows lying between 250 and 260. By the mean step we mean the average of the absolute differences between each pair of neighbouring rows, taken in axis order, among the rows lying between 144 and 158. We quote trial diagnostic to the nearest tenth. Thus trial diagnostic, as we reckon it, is 1.4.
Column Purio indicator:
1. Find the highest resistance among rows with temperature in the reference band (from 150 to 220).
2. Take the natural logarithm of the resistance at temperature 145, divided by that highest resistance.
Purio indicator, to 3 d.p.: -0.049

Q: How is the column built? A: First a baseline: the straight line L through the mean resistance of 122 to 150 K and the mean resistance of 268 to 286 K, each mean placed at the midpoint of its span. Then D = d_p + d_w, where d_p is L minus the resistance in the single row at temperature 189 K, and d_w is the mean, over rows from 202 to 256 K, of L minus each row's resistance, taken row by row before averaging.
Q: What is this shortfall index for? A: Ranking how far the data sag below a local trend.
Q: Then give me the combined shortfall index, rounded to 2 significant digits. 6.6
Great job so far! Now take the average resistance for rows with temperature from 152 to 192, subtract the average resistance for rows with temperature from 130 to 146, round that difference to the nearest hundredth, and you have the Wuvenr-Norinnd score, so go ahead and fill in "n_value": 0.52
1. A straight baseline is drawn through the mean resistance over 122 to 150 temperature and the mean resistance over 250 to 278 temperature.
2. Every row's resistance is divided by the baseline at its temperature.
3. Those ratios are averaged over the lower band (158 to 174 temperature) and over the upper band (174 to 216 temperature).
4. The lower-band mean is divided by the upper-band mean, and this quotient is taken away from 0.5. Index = -0.541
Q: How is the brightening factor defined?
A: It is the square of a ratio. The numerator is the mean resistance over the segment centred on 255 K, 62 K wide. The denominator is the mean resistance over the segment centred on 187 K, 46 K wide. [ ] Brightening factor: 1.18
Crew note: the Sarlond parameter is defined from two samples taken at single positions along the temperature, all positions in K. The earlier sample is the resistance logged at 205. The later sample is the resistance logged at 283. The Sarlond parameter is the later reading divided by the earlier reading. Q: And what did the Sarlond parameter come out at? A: 1.21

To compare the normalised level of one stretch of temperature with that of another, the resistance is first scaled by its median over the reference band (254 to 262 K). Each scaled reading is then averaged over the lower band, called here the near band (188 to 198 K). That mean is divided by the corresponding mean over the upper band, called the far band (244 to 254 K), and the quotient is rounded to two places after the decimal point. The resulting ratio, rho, 0.99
